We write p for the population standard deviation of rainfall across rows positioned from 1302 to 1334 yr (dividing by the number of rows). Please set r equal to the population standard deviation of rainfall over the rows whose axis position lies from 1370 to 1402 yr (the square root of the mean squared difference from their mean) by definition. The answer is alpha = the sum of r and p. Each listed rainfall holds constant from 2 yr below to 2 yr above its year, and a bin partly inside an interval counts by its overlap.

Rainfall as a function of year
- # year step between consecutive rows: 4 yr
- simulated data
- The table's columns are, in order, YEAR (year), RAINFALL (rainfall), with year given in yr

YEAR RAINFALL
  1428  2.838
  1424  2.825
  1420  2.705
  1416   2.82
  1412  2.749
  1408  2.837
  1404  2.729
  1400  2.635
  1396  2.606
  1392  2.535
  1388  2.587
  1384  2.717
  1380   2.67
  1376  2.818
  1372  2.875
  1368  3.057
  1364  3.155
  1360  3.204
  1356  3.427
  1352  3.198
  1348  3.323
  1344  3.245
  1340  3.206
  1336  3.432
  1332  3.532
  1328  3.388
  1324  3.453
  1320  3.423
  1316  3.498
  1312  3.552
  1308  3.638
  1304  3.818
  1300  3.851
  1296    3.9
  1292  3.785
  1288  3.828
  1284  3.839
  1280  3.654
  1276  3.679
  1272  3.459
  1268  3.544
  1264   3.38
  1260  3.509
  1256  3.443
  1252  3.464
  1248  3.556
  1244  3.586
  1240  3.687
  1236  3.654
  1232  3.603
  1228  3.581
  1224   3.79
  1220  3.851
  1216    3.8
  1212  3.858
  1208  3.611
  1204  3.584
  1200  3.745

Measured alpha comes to 0.24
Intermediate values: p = 0.13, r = 0.109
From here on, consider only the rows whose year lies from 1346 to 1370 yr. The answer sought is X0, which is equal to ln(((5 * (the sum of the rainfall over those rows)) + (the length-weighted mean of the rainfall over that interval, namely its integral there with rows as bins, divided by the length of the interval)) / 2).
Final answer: 3.91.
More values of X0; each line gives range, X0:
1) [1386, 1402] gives 3.30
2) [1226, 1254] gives 4.17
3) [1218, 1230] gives 3.40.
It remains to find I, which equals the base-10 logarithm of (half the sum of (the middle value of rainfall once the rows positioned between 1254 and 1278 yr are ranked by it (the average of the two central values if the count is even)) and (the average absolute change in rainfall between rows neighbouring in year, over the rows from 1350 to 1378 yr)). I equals 0.258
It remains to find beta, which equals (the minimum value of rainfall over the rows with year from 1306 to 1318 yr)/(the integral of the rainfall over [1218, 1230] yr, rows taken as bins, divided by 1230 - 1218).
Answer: 0.94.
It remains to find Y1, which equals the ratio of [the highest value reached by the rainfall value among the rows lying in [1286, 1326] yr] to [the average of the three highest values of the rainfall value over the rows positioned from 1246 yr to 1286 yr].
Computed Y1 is 1.05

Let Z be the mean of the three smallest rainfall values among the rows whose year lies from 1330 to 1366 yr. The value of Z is 3.2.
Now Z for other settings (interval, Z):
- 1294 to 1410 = 2.6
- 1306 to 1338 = 3.4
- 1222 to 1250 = 3.6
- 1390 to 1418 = 2.6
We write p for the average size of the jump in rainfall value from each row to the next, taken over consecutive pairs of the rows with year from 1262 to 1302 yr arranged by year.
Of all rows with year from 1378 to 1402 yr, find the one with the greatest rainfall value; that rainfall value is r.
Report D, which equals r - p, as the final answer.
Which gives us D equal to 2.6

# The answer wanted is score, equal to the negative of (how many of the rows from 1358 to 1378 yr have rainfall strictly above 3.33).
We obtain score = 0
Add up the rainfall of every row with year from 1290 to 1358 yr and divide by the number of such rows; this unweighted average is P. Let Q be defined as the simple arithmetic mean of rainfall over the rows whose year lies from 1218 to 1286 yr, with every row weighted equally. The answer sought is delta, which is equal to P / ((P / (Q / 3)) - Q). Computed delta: -5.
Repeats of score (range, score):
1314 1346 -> -6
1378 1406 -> 0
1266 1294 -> -7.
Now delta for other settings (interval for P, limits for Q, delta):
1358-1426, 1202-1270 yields -2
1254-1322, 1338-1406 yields 5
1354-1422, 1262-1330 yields -2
